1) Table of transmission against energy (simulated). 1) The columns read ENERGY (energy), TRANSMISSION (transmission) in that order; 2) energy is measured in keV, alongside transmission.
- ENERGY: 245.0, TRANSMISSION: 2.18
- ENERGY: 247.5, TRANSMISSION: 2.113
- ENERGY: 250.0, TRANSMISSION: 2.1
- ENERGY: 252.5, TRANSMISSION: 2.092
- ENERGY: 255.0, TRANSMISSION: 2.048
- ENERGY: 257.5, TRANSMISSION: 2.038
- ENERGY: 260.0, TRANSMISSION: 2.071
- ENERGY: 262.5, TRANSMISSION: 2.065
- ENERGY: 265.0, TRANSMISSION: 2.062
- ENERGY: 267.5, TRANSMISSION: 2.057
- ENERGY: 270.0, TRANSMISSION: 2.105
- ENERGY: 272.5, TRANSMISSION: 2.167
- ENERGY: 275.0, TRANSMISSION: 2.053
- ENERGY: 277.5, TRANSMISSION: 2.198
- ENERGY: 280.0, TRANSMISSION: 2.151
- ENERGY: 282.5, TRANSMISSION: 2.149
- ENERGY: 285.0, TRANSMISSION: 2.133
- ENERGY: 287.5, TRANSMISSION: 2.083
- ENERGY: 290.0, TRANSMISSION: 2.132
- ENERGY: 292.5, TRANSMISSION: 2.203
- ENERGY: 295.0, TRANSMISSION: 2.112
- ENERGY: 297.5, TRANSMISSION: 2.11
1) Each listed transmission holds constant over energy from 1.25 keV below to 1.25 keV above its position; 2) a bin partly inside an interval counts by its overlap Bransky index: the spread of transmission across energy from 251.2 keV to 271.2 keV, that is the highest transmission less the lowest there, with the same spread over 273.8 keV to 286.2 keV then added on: 0.21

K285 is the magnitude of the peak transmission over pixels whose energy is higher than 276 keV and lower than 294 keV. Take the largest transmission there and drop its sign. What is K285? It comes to 2.20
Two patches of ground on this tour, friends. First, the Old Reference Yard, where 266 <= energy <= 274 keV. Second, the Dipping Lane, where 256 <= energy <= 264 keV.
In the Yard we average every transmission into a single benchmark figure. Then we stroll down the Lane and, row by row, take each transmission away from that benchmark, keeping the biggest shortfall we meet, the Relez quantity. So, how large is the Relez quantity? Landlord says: 0.07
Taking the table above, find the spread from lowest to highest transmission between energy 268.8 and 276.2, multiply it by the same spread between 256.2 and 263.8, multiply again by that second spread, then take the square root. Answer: 0.011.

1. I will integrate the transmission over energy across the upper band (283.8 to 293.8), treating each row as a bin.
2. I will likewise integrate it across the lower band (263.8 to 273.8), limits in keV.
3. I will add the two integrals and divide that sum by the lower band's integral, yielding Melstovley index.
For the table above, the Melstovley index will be 2.02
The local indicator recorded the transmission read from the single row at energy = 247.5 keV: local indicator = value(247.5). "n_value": 2.113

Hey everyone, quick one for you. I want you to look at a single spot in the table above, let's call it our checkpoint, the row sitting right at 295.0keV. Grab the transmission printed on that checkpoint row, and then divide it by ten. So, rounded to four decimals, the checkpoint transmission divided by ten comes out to 0.2112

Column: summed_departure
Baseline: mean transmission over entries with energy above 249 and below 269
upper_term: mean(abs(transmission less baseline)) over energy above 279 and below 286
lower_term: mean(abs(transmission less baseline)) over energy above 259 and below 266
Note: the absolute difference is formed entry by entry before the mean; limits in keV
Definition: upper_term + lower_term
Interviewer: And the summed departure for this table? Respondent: 0.081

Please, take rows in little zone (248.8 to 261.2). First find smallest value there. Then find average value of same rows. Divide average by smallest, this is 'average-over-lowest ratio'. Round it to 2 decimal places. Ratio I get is 1.02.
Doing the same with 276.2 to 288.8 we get 1.03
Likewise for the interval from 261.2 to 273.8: 1.02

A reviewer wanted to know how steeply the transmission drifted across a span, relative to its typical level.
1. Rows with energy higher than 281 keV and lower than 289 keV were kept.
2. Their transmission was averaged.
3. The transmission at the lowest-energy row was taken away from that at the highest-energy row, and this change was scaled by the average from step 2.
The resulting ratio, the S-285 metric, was -0.031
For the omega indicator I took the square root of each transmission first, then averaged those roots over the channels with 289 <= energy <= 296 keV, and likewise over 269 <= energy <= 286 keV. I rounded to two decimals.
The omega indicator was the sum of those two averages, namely 2.93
